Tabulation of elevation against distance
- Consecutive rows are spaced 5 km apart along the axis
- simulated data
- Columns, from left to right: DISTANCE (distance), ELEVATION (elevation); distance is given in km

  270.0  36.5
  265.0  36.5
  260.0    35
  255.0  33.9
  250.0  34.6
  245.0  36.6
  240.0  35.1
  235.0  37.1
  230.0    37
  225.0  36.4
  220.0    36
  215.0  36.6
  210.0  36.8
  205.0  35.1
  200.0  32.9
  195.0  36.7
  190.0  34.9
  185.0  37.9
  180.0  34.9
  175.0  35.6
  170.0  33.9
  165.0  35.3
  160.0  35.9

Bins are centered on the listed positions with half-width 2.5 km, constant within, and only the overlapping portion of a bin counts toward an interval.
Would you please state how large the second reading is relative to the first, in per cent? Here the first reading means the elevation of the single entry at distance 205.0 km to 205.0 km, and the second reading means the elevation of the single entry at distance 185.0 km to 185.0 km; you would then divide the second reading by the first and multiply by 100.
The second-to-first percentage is 108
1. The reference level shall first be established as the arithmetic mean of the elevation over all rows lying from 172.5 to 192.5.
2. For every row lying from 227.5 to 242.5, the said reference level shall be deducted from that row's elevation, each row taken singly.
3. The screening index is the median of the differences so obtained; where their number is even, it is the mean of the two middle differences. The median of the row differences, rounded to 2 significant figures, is 1.2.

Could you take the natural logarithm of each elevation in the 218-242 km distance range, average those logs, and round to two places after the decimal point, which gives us 3.59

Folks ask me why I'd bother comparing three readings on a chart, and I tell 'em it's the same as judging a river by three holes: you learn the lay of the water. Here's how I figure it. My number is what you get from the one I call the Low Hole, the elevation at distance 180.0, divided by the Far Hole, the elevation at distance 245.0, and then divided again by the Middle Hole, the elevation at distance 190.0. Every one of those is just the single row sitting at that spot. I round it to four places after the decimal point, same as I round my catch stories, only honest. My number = 0.0273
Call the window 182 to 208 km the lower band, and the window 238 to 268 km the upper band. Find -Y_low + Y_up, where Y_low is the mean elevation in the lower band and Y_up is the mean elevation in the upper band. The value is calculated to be -0.2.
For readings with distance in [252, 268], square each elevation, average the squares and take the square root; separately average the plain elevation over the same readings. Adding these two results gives 70.3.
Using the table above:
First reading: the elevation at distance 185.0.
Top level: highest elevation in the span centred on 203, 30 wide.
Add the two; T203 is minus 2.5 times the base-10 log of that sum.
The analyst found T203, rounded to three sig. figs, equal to -4.68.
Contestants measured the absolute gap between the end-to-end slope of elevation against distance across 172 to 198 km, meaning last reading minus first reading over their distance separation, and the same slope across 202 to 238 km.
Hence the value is 0.012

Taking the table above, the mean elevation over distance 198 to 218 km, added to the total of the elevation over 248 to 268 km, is 175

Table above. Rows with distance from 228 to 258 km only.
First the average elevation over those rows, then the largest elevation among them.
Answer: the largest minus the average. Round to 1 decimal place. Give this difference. 1.4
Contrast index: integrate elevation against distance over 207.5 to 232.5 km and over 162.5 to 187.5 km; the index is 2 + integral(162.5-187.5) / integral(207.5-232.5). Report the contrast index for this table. 2.97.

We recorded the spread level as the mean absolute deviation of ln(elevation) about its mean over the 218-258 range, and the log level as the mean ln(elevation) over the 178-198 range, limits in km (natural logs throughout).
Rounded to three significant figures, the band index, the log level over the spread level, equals 130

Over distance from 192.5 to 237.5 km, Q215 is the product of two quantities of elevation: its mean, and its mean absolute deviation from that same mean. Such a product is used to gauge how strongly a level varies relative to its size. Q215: 34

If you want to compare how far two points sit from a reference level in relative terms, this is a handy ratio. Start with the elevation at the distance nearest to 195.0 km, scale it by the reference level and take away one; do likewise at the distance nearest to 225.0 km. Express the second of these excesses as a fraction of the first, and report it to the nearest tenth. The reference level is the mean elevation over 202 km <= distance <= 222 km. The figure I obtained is 0.5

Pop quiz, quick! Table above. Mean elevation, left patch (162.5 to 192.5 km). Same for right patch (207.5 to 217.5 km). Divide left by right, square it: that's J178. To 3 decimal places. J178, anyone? 0.931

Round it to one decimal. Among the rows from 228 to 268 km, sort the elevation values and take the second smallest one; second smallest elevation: 34.6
